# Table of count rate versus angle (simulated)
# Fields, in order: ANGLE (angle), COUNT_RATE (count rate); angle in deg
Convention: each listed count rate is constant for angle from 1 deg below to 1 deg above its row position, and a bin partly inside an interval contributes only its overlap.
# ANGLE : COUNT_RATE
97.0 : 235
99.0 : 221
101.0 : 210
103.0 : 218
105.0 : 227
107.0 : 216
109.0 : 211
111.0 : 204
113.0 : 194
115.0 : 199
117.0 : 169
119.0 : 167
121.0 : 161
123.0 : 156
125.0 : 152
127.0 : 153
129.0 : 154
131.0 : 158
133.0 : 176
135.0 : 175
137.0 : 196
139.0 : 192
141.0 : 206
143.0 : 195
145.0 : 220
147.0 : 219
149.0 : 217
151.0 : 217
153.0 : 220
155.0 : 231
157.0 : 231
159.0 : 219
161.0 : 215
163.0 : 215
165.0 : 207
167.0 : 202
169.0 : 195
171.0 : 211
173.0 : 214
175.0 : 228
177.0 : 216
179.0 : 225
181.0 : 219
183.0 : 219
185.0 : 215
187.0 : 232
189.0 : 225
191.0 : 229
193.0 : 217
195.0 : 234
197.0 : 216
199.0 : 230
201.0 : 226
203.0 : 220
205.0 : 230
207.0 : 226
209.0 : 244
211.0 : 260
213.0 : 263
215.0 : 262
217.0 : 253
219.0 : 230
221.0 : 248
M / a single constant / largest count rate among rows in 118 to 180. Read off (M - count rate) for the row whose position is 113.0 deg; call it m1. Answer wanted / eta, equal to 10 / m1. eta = 0.27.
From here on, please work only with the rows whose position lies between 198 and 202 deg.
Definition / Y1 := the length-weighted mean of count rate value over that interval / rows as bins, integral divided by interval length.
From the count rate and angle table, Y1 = 228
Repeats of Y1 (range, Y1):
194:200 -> 227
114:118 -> 184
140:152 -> 212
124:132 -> 154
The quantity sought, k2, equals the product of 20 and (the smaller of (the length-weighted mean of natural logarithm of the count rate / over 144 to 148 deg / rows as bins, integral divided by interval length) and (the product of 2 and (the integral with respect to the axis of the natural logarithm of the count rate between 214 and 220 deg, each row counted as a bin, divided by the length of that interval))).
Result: 108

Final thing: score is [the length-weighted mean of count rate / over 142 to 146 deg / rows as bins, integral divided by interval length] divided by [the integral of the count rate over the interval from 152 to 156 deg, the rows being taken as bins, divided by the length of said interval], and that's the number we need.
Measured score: 0.92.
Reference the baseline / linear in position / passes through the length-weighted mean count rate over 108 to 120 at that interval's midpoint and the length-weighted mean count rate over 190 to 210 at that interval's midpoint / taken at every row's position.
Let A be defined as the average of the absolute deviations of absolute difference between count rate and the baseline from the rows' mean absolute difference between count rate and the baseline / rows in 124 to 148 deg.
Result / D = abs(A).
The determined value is 13.4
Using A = 13.4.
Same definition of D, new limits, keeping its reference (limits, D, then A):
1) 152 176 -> 5.9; 5.9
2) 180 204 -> 3.1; 3.1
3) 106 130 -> 11.0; 11.0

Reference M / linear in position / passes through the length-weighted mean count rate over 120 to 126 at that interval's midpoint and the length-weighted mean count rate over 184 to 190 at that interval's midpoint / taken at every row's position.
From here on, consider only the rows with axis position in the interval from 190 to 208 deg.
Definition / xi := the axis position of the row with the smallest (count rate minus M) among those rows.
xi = 203.0 deg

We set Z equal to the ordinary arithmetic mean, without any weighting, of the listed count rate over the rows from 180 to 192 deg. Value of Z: 223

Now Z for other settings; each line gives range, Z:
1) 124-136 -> 161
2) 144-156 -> 221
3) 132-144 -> 190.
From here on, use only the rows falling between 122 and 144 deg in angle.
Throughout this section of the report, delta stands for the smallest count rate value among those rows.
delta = 152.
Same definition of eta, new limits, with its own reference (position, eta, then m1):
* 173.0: 0.59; 17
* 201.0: 2.00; 5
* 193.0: 0.71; 14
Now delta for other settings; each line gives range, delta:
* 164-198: 195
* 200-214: 220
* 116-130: 152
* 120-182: 152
